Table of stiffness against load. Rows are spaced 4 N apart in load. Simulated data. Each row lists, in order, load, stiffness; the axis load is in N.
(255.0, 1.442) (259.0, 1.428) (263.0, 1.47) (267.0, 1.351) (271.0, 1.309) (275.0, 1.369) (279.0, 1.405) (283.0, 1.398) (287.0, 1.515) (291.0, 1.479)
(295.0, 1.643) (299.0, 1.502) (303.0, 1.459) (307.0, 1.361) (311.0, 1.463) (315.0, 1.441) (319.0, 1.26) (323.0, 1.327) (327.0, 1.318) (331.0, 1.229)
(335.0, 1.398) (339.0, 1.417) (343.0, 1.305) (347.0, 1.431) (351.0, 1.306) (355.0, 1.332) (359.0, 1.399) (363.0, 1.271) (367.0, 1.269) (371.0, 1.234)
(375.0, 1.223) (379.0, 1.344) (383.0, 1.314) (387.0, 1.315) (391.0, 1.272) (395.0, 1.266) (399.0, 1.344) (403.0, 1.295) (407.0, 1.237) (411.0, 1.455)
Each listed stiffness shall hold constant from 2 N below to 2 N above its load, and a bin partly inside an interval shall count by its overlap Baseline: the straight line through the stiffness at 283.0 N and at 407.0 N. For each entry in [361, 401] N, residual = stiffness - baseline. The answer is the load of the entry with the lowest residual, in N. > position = 375.0 N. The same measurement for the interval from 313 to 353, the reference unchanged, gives 331.0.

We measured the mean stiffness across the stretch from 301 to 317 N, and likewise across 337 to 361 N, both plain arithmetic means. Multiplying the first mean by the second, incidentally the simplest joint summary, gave 1.95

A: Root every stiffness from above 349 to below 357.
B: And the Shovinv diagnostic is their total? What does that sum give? 2.30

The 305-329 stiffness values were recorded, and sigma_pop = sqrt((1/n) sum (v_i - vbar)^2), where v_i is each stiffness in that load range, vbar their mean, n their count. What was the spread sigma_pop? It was 0.071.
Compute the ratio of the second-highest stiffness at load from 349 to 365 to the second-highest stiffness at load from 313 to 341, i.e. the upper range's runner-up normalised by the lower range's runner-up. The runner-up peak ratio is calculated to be 0.94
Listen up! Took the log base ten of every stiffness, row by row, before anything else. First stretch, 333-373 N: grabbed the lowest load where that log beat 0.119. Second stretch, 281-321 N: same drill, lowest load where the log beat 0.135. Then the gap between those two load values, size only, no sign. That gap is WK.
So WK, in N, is 52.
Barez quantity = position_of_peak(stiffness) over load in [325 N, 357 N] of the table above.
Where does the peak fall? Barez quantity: 347.0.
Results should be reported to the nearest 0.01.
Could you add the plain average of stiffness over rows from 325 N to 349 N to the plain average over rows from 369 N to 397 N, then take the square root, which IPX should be 1.62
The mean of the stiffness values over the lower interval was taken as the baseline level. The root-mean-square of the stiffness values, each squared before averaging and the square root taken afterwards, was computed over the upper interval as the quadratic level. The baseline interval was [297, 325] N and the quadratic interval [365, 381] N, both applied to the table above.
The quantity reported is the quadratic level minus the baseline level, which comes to -0.13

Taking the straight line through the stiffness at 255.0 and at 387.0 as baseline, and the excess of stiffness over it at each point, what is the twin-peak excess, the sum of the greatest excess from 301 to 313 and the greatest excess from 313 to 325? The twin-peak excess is 0.13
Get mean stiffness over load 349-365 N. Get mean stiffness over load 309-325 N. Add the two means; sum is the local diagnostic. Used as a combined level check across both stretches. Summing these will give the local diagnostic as 2.70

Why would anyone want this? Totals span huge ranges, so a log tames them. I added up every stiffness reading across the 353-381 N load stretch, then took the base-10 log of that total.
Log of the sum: 0.96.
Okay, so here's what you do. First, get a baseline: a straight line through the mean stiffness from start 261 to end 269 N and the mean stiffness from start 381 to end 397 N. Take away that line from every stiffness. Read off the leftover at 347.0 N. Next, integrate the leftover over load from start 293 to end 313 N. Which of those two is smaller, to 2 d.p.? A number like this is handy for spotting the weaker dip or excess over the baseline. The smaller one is 0.10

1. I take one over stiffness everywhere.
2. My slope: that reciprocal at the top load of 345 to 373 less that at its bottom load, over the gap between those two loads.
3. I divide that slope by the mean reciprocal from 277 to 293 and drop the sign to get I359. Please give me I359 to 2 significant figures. 0.0067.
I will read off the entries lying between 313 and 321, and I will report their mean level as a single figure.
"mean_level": 1.35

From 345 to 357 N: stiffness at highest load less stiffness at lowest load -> -0.10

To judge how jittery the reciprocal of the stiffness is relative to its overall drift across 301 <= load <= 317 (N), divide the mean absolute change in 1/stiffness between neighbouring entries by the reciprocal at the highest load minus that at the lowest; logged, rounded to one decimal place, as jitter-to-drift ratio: 4.3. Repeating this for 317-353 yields -1.8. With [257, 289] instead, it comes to -0.8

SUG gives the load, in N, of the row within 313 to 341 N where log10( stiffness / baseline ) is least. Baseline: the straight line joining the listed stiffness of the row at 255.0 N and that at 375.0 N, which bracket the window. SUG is 331.0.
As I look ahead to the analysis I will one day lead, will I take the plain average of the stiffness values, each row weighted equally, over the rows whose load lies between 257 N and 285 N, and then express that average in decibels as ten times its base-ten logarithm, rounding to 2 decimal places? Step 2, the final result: 1.43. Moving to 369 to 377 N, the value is 0.89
